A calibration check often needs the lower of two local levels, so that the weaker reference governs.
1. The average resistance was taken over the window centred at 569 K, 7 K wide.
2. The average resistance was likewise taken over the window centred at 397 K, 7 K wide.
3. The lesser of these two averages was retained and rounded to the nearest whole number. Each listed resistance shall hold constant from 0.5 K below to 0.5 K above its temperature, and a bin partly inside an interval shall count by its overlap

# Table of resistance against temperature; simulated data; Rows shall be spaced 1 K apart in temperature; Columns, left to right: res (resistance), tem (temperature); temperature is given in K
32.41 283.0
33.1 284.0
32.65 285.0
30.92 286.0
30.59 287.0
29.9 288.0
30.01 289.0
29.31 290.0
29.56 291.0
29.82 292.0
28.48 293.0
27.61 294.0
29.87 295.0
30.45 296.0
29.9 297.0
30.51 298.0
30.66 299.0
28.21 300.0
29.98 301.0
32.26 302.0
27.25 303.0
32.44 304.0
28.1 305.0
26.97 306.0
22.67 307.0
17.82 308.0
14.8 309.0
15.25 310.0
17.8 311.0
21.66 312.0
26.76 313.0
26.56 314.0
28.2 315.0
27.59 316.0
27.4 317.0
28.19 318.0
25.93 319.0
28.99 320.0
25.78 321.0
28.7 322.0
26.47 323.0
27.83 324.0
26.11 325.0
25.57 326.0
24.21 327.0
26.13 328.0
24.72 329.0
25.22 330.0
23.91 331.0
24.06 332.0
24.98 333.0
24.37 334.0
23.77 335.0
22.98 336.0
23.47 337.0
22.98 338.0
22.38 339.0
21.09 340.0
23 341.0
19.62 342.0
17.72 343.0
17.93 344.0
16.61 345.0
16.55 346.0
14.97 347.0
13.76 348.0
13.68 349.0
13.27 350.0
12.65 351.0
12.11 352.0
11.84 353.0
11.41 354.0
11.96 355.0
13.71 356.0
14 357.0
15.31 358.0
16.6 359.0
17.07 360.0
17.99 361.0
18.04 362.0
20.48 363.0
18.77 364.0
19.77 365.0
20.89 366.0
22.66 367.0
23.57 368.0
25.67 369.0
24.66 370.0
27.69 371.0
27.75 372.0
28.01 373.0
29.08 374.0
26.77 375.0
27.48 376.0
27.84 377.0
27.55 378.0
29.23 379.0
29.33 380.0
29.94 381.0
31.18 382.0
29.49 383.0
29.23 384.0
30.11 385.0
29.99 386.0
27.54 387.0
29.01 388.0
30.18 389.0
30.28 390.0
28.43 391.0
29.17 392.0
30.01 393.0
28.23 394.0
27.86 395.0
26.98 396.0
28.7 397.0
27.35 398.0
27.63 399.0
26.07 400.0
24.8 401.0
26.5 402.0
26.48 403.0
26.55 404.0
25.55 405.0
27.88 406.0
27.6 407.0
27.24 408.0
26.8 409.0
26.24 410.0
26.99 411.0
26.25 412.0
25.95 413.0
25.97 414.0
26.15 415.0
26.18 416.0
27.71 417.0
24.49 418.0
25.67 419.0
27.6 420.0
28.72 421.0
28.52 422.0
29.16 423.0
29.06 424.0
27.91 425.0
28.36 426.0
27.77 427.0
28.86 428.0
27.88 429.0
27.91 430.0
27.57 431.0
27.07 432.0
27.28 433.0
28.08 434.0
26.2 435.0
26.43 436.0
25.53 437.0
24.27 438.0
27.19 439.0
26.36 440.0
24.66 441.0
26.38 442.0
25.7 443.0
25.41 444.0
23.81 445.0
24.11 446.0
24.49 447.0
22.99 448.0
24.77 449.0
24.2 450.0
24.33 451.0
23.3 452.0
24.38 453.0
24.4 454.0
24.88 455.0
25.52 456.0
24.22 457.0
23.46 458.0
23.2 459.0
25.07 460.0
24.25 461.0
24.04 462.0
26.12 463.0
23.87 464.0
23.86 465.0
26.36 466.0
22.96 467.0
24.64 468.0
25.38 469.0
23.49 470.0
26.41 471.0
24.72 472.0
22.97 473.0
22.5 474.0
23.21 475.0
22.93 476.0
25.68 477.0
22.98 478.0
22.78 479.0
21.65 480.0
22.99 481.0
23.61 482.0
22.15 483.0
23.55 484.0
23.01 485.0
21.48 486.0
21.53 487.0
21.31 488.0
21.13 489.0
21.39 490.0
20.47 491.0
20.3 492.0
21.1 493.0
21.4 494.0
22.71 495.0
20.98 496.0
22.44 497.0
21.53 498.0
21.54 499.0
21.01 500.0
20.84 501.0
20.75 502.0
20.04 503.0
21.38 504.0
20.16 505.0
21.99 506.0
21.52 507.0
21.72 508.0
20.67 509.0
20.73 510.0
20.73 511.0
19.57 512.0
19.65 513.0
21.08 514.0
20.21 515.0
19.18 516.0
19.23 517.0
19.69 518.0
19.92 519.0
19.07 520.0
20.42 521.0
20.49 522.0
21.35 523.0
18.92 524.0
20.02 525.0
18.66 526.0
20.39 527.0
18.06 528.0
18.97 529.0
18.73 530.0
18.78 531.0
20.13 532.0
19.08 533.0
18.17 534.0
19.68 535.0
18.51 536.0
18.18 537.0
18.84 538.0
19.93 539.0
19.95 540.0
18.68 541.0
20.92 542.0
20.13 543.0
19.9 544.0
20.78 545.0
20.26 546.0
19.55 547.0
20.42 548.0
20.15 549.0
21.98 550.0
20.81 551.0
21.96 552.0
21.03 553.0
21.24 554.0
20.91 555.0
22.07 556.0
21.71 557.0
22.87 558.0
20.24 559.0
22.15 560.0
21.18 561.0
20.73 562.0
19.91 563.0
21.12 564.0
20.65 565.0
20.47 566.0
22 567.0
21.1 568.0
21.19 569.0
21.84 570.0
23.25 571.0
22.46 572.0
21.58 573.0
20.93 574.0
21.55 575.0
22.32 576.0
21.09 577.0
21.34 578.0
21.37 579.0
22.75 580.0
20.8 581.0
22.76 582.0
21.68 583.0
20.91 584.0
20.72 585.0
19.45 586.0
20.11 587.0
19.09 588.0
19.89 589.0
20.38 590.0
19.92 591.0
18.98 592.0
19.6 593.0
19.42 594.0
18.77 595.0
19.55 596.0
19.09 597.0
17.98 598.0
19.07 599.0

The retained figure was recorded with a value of 22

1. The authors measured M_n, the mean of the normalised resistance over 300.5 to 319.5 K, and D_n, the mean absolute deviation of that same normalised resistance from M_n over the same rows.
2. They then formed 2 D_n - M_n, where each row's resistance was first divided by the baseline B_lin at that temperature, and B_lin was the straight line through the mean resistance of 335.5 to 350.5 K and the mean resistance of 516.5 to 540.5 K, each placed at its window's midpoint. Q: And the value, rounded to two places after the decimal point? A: -0.89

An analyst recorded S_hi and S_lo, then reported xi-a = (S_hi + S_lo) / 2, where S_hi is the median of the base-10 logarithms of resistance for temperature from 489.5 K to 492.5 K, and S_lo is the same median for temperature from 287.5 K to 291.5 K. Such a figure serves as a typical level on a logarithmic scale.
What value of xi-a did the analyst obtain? 1.39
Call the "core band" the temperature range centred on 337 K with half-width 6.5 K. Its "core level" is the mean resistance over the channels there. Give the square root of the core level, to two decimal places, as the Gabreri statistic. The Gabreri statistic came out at 4.76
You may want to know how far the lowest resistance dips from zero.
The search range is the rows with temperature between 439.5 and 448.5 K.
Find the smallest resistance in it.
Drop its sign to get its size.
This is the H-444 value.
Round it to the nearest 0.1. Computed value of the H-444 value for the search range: 23.0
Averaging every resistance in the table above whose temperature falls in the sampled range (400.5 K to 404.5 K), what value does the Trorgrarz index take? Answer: 26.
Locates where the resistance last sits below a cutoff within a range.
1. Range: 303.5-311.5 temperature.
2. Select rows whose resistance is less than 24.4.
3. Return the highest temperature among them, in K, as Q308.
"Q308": 311.0 K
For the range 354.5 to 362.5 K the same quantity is 362.0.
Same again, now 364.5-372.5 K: 368.0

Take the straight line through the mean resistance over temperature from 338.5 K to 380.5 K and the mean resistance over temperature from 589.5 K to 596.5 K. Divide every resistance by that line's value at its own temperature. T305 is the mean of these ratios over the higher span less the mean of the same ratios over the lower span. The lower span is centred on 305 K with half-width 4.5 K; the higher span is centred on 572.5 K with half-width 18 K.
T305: -0.20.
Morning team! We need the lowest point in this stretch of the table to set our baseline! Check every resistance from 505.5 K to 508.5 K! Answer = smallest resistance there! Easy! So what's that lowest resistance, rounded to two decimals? 21.52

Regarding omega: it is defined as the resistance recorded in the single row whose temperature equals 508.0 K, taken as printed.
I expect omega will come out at 21.72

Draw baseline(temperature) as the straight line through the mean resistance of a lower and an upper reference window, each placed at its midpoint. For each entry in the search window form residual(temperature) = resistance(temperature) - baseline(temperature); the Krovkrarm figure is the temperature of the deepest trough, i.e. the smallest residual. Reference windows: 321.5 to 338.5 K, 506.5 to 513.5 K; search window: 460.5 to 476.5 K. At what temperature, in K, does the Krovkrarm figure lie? 474.0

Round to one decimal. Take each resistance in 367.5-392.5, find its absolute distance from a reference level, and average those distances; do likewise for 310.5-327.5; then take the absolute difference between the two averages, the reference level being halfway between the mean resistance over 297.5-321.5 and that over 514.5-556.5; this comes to 1.5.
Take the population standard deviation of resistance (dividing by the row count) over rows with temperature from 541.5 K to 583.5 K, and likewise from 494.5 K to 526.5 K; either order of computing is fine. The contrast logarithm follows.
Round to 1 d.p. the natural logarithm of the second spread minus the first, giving -2.0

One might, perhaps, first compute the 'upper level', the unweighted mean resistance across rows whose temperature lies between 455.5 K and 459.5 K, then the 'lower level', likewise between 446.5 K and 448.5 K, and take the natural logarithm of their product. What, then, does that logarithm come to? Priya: 6.35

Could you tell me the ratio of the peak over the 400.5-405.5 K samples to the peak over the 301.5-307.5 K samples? 0.82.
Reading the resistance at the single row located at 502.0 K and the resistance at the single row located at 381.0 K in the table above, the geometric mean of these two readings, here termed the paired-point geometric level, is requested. 24.9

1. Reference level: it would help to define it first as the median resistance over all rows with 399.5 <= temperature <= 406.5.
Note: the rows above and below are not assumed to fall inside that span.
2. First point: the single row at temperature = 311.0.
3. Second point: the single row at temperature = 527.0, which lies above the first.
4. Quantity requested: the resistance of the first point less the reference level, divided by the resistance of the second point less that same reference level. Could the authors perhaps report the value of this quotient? 1.4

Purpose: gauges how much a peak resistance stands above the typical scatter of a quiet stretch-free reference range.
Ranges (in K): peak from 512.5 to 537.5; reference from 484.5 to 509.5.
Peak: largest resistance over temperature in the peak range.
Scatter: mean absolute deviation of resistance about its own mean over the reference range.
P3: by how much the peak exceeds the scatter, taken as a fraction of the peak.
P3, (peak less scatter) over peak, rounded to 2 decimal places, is 0.97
